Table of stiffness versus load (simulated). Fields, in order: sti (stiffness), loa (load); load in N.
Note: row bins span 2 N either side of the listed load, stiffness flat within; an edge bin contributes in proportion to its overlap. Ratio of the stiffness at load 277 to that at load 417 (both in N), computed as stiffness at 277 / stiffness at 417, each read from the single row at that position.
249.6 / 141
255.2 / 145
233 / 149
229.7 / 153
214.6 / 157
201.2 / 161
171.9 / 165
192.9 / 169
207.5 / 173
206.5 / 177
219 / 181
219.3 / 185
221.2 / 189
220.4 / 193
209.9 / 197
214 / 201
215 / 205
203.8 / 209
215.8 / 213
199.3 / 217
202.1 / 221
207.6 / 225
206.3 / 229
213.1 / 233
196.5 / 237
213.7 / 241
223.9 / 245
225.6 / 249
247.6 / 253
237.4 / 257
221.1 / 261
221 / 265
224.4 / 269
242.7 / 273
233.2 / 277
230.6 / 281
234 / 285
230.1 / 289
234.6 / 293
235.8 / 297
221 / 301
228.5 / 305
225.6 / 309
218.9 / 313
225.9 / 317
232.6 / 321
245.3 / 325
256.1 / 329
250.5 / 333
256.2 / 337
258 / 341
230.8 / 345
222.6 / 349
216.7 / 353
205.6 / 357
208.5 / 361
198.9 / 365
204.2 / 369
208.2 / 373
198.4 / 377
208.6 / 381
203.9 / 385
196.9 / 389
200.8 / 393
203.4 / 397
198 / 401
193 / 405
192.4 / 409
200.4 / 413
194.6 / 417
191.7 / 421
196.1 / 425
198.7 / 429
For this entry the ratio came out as 1.20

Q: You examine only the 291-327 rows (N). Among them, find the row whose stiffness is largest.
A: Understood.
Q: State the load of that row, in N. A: 325 N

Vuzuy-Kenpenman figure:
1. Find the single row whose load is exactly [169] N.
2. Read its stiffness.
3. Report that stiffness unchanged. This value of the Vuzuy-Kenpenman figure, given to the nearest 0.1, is 192.9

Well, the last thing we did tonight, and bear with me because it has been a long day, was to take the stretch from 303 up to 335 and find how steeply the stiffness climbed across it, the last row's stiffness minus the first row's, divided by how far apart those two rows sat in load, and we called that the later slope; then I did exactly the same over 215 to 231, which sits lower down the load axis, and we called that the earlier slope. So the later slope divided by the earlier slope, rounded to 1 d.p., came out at 1.3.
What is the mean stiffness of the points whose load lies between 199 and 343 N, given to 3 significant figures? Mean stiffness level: 226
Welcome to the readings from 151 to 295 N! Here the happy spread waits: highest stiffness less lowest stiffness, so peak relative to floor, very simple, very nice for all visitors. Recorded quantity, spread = 76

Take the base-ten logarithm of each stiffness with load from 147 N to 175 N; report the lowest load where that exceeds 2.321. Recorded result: 149 N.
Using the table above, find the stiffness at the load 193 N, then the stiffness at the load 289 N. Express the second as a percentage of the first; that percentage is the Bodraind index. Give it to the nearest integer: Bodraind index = 104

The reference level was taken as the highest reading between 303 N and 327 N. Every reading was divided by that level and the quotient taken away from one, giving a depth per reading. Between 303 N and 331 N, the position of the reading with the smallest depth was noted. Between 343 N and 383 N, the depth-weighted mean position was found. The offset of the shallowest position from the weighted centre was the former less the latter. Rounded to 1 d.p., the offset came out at -36.4 N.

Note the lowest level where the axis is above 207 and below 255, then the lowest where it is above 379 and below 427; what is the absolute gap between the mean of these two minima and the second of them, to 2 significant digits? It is 2.4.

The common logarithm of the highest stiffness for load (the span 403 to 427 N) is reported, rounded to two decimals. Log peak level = 2.30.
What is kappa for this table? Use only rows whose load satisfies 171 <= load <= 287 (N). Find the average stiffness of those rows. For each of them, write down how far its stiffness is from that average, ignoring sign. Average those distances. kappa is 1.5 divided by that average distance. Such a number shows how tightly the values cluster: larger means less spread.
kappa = 0.149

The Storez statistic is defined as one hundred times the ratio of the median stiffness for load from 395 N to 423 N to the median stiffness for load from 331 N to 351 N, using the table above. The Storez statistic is 78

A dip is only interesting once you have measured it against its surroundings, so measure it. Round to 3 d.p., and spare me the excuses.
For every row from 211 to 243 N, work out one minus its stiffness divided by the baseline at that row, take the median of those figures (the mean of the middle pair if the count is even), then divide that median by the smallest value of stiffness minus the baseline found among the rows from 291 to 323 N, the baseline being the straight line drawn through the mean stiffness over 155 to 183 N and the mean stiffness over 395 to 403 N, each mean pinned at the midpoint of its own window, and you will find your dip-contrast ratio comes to -0.001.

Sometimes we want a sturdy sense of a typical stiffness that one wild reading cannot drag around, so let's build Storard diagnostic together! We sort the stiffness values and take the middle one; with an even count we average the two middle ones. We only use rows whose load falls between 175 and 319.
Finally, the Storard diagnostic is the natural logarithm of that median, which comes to 5.40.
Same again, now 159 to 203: 5.35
